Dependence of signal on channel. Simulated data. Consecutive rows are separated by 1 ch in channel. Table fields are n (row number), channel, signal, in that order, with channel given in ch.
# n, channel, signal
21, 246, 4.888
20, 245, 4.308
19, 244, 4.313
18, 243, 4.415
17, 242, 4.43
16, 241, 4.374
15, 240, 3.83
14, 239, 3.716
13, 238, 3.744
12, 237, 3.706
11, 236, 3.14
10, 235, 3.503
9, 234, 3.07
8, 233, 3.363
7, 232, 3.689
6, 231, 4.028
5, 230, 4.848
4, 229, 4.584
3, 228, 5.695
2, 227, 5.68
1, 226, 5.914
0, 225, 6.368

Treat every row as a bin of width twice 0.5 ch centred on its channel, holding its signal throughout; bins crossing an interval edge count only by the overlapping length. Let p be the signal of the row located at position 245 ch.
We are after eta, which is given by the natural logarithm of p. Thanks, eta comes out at 1.46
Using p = 4.308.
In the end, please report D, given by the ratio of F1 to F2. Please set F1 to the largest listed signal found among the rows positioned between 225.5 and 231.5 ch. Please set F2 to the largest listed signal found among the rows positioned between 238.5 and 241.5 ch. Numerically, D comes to 1.35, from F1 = 5.914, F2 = 4.374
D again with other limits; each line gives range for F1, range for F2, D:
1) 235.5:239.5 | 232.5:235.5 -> 1.07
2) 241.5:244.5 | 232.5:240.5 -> 1.16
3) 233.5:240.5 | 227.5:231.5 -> 0.67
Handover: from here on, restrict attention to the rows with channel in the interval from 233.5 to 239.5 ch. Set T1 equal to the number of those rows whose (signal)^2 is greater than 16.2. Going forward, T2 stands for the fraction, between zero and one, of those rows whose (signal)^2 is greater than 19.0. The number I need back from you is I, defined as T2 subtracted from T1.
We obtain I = 0.0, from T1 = 0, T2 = 0.0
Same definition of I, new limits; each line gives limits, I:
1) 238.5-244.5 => 3.5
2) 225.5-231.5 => 5.2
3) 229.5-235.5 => 1.8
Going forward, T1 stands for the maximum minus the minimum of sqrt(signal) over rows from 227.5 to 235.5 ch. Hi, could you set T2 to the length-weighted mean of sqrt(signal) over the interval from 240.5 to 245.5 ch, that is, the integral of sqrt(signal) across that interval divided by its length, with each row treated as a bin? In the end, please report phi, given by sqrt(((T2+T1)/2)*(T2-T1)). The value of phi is 1.41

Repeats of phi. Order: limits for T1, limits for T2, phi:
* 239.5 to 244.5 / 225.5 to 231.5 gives 1.59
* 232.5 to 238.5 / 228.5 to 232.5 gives 1.46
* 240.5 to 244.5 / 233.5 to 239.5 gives 1.32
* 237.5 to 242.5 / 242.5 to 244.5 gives 1.47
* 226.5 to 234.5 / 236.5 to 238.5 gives 1.29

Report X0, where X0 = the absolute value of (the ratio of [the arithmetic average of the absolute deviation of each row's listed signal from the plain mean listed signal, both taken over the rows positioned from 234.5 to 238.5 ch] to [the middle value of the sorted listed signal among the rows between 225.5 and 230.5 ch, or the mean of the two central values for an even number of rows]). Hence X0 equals 0.036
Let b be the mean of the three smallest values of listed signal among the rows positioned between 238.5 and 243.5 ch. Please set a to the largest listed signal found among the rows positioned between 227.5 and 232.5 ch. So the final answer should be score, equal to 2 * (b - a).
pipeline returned -3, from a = 5.695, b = 3.97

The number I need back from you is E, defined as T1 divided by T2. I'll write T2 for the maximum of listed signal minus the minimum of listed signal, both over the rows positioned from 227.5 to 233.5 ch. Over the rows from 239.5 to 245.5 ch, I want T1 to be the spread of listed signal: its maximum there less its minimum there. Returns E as 0.3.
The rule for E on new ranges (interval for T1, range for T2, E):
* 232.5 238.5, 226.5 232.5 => 0.3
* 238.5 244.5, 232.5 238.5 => 1.1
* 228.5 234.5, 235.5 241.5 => 1.4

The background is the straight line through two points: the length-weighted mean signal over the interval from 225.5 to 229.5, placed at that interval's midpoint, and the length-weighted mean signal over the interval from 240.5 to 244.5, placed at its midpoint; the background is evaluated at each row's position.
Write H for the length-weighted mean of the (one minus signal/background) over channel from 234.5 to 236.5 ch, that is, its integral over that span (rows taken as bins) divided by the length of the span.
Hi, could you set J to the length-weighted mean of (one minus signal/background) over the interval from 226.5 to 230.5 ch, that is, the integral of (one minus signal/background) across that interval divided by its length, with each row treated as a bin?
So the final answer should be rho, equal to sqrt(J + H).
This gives 0.60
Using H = 0.32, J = 0.04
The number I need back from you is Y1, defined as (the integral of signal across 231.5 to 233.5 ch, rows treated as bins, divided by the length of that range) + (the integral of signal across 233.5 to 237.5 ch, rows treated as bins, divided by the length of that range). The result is 6.9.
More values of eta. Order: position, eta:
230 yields 1.58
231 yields 1.39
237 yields 1.31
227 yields 1.74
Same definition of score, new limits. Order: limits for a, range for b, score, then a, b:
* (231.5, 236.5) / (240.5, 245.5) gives 1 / 3.689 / 4.33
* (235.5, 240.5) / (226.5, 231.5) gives 1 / 3.83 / 4.49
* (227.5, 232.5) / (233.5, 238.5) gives -5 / 5.695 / 3.24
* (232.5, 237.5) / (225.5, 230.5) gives 3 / 3.706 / 5.04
